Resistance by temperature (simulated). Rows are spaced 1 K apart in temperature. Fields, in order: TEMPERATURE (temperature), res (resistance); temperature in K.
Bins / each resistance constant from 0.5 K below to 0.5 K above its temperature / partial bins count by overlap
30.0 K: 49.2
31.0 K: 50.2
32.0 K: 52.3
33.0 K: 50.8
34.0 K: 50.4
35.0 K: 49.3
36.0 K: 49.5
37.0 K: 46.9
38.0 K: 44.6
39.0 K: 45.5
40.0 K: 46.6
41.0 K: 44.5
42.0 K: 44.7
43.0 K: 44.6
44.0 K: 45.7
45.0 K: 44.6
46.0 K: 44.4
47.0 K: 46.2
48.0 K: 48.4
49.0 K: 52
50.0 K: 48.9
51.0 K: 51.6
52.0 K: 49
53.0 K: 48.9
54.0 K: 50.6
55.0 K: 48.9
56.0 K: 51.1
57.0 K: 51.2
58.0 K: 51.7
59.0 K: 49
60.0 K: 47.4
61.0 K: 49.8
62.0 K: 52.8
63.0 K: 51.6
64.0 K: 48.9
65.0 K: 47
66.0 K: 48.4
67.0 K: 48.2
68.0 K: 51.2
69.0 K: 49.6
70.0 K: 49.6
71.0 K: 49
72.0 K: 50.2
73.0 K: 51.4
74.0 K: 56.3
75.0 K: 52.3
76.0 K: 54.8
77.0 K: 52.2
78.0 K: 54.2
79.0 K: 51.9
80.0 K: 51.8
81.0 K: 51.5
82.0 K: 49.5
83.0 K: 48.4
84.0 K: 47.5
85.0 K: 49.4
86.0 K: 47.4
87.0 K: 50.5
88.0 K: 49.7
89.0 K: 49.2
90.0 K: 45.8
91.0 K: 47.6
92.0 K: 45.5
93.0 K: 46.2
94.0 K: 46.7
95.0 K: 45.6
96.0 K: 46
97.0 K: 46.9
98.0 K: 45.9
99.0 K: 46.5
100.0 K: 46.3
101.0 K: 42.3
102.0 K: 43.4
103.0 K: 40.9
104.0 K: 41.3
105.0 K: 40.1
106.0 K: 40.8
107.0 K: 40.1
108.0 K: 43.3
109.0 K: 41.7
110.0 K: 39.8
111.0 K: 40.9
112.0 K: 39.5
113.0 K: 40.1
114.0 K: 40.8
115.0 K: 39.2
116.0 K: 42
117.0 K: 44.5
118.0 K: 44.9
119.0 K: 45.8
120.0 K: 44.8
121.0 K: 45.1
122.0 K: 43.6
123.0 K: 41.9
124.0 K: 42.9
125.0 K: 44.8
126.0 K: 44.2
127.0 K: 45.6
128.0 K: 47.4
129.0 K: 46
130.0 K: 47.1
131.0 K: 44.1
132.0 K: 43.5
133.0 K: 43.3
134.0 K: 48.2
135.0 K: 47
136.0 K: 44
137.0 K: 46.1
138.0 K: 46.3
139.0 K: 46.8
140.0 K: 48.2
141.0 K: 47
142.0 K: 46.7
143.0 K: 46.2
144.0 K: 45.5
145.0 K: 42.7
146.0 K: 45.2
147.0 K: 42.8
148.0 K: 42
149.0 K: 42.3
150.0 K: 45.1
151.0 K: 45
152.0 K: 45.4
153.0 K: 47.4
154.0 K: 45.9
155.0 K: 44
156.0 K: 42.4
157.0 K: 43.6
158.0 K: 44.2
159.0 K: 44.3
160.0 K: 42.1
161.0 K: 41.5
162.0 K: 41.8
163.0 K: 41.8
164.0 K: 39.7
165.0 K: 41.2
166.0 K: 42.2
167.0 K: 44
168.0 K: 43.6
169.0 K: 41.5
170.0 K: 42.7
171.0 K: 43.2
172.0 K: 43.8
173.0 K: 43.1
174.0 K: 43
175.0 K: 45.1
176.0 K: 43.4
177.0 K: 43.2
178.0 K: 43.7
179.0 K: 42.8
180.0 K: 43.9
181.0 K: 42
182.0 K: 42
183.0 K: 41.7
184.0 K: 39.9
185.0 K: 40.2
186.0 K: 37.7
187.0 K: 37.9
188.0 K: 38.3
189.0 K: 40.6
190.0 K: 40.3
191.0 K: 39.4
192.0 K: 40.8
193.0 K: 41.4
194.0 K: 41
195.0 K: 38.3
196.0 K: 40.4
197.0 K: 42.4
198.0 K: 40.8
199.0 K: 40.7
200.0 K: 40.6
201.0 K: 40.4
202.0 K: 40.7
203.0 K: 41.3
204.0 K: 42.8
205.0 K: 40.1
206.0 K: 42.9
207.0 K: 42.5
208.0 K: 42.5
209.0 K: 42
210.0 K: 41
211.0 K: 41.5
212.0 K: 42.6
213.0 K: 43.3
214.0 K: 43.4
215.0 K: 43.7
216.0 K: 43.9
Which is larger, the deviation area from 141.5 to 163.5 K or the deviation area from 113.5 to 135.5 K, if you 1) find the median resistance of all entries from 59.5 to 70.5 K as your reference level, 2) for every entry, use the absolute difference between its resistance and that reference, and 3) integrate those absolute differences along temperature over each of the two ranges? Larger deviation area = 123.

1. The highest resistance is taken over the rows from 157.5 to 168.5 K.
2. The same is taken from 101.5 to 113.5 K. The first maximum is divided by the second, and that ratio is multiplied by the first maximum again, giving 45.2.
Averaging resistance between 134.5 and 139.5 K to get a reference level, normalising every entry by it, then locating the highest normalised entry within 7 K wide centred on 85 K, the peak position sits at 87.0 K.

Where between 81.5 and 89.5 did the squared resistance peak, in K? 87.0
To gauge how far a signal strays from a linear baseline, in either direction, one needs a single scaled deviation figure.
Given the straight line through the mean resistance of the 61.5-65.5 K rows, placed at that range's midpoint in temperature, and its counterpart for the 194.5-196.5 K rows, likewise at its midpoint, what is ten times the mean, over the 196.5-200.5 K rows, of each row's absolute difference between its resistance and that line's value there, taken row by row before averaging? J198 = 20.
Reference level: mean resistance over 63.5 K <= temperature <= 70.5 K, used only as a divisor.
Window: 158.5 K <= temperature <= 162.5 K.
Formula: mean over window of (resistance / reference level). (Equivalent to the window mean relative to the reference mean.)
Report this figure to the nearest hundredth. 0.87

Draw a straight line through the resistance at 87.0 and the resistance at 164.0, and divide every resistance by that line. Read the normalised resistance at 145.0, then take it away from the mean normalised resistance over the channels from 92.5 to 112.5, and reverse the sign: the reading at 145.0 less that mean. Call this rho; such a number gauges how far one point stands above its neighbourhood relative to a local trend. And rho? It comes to 0.11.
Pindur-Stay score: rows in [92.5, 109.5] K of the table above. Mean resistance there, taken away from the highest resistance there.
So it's 3.1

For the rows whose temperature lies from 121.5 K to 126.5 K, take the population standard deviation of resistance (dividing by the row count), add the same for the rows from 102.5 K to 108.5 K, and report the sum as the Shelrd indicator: 2.1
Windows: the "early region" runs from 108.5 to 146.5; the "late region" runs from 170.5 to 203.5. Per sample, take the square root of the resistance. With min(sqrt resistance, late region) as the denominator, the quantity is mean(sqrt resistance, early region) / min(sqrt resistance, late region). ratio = 1.08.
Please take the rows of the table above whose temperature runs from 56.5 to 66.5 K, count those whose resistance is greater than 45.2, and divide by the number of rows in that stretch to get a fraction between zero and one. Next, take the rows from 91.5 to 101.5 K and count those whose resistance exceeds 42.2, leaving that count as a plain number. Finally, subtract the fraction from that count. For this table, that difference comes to 9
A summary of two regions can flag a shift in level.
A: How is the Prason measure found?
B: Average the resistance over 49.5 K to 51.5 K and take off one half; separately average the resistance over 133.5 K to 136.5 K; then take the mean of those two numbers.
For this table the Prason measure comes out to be 48.1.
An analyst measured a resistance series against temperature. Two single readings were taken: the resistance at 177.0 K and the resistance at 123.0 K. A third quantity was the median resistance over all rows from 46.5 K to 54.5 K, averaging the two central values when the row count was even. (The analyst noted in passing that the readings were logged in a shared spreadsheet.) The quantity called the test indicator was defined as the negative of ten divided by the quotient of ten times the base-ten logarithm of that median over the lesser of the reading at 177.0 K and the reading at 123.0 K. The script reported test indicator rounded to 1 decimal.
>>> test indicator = -24.8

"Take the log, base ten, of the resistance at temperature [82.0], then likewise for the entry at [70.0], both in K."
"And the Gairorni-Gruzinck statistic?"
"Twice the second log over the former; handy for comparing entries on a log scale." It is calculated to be 2.00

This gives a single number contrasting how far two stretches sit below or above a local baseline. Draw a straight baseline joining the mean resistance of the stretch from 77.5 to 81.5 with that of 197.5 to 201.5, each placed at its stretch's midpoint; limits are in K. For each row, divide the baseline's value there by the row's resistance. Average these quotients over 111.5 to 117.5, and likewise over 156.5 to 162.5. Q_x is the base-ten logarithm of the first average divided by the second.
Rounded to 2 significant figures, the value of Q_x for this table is 0.061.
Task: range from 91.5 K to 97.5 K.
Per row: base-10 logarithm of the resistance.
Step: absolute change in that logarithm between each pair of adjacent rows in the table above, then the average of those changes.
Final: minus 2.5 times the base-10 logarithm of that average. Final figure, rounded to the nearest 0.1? 5.4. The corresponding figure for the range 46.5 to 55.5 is 4.3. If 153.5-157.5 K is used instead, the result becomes 4.5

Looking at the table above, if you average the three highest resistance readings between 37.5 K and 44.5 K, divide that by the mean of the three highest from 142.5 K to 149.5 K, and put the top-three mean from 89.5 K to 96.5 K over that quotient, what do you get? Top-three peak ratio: 47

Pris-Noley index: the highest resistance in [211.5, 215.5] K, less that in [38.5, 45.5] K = -3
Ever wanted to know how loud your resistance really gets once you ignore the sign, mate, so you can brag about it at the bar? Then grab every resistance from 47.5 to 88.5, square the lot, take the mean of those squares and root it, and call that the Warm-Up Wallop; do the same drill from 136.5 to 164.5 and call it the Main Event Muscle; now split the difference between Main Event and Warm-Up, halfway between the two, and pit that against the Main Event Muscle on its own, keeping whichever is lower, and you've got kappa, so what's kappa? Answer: 44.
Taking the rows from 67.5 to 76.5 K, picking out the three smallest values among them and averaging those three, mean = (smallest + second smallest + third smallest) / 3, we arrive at 49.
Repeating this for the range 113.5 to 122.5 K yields 41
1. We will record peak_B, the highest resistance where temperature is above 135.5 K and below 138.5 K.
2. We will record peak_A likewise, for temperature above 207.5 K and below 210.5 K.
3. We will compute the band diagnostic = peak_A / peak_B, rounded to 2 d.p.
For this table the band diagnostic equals 0.92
